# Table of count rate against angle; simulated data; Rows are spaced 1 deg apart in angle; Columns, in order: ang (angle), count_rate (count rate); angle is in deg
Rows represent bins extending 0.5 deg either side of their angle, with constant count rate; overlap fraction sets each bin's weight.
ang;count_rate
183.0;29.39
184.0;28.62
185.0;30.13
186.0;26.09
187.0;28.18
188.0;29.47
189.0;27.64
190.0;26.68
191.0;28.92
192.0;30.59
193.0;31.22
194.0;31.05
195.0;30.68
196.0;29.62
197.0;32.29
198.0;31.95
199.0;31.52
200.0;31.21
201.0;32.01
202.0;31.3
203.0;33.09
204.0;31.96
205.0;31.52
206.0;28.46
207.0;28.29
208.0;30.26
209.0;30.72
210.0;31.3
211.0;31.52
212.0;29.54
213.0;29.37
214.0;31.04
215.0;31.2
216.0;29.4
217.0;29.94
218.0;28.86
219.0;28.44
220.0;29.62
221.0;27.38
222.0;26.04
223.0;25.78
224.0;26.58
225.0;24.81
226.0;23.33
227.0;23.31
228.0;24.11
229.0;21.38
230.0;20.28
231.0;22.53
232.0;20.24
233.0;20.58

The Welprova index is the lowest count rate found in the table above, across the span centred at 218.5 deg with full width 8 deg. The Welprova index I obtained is 26.04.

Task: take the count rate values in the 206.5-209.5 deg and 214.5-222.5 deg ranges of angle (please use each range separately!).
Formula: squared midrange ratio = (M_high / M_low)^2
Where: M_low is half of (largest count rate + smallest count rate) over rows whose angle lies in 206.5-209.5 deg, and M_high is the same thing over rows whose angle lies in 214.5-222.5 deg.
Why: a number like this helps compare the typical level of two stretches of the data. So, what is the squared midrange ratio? 0.94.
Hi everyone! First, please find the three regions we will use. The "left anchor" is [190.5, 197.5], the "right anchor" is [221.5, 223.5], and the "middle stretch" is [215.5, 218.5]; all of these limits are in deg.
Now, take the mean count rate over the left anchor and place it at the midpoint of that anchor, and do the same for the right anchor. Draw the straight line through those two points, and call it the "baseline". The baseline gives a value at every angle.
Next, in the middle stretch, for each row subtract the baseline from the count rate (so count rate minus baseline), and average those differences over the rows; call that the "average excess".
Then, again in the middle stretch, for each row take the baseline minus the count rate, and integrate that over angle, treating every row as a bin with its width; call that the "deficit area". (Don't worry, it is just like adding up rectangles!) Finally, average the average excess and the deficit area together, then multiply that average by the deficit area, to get 20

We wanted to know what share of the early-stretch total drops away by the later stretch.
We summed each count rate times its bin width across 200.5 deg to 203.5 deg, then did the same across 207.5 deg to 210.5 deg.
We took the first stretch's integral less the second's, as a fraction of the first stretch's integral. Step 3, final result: 0.04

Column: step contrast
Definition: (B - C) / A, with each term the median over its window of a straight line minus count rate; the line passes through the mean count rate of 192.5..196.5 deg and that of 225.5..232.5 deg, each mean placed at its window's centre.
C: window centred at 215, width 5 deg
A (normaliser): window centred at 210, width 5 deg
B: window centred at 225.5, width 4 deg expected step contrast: -1.0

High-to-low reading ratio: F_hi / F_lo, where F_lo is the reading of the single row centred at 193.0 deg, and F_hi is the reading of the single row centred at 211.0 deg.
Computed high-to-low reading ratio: 1.01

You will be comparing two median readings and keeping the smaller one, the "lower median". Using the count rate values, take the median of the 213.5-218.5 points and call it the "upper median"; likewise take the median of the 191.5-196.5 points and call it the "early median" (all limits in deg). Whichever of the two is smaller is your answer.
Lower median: 29.9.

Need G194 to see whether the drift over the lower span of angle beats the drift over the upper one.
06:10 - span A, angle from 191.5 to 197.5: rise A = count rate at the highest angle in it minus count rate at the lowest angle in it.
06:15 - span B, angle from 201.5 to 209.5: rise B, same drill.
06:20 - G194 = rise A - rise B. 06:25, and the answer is 2.3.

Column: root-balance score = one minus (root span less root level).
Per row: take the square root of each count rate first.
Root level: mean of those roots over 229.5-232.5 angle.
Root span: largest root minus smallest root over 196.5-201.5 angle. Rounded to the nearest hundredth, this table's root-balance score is 5.49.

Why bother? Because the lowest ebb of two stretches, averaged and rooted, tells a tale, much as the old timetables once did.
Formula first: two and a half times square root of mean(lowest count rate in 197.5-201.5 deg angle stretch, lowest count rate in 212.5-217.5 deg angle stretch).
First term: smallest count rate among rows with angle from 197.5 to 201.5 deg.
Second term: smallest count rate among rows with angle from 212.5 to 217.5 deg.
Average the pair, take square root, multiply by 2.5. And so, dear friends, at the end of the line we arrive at 13.8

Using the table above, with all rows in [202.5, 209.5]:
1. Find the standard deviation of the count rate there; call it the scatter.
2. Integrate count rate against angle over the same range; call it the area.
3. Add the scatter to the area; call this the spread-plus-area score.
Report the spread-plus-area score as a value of 216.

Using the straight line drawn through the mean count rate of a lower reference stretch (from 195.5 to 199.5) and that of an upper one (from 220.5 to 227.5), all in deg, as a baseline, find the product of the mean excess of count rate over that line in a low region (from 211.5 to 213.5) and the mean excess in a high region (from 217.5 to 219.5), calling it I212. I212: 3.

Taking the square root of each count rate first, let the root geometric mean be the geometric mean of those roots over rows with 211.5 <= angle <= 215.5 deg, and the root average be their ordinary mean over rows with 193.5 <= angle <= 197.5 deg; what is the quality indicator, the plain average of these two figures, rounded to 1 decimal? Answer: 5.5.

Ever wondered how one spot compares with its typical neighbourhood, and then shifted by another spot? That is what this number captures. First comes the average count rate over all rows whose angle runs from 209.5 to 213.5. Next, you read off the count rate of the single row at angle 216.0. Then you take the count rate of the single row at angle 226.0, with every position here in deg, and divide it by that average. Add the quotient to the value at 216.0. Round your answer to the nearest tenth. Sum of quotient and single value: 30.2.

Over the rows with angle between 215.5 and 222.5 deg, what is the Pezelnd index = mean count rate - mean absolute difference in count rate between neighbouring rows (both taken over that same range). 27.4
